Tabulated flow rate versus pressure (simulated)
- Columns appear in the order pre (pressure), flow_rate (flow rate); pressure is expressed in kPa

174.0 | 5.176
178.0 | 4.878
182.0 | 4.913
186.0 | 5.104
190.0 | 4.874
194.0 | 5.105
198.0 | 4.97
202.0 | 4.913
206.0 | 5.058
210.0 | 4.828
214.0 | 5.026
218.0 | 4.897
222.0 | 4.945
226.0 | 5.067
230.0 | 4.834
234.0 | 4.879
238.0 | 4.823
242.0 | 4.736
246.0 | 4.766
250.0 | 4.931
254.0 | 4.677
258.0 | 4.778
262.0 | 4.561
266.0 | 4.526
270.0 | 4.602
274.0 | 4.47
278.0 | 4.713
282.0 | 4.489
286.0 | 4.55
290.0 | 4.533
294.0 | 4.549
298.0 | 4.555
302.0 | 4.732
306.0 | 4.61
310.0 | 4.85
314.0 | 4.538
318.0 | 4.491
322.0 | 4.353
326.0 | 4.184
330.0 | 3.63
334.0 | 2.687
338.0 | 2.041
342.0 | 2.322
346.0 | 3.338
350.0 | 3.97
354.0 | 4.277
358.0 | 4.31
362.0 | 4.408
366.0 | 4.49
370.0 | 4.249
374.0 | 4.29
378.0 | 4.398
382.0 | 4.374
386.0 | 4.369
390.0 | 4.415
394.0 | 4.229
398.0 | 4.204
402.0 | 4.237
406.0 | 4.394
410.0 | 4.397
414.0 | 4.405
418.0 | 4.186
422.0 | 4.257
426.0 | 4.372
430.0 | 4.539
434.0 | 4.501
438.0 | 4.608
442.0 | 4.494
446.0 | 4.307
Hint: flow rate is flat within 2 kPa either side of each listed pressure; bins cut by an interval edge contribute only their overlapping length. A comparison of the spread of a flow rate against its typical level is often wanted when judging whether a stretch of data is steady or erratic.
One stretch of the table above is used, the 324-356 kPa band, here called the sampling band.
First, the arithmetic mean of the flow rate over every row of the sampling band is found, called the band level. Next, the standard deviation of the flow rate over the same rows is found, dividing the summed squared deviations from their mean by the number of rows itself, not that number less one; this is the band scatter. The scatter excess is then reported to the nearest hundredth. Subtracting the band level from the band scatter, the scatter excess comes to -2.50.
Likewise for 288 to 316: -4.51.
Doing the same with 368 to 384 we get -4.27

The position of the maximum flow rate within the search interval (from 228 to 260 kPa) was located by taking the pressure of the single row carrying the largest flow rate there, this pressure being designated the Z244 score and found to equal 250.0 kPa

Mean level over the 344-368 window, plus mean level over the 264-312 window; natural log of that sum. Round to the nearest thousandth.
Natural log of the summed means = 2.167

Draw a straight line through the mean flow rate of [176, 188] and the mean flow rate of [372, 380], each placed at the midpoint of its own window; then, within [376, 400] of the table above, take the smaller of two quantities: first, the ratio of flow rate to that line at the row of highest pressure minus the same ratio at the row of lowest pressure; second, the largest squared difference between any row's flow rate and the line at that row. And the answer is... -0.030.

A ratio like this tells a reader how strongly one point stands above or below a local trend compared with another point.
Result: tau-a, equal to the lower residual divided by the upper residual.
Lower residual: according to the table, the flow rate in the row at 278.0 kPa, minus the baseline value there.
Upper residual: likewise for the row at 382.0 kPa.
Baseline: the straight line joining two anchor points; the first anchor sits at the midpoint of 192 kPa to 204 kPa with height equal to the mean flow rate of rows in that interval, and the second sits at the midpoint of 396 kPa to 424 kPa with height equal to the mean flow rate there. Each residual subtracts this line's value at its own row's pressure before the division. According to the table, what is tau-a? 1.2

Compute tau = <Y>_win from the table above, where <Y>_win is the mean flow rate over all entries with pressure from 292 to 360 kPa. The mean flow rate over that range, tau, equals 4.0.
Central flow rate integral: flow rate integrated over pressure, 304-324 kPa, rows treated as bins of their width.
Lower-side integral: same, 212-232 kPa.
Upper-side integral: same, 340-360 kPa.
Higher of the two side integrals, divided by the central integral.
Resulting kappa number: 1.08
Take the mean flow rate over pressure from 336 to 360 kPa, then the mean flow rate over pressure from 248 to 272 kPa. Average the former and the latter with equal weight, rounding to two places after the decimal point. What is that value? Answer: 4.03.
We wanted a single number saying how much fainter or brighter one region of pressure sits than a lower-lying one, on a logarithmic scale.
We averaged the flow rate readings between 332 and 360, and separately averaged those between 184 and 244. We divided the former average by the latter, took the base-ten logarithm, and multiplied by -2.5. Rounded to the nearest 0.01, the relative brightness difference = 0.44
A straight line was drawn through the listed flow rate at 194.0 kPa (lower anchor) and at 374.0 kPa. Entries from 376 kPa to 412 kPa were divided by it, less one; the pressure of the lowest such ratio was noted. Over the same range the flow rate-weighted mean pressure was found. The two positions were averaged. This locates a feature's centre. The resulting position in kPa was 396.0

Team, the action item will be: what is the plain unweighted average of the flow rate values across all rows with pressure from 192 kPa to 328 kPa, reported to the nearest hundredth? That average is 4.72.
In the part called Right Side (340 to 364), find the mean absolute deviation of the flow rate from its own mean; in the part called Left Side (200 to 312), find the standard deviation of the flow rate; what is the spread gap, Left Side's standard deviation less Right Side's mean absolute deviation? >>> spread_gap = -0.45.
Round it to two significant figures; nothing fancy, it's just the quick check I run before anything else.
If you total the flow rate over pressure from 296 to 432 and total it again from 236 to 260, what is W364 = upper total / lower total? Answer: 4.9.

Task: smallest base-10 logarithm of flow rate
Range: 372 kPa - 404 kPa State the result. 0.624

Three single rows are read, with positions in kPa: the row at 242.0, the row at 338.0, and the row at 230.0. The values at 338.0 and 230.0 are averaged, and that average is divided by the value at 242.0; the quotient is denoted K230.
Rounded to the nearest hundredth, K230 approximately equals 0.73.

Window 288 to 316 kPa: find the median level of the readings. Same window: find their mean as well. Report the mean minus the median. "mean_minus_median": 0.069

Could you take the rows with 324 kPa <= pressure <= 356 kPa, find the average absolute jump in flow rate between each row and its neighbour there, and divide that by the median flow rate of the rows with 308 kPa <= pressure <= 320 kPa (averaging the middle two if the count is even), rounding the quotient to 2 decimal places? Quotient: 0.14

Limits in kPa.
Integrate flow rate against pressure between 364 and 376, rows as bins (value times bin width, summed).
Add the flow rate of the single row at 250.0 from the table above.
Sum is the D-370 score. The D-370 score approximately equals 57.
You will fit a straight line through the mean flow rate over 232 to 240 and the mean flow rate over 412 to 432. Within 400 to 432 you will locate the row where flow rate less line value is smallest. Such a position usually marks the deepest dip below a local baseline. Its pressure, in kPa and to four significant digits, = 418.0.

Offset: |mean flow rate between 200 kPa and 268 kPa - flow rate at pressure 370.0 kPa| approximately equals 0.59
